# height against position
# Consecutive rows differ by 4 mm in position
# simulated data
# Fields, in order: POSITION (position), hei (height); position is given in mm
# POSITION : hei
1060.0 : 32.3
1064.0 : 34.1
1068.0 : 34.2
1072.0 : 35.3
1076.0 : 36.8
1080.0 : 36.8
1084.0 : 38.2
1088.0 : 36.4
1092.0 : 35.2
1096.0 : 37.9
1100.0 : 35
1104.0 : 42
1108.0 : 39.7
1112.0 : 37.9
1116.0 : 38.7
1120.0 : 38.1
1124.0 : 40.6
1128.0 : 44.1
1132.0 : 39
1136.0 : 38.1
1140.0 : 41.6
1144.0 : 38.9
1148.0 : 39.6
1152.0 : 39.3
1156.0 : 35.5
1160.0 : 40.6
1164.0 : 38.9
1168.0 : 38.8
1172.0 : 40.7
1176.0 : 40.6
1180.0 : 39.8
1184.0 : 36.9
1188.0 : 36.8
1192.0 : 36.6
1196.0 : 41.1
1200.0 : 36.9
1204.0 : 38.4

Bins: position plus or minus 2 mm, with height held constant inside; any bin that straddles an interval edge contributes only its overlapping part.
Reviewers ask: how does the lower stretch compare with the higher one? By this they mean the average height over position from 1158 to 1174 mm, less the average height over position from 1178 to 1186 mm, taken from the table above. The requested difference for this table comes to 1.4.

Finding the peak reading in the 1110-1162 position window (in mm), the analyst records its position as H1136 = 1128.0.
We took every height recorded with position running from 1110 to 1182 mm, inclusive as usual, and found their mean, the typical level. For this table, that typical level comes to 39.5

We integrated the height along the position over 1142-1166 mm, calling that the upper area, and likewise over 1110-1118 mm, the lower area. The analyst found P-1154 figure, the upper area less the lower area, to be 625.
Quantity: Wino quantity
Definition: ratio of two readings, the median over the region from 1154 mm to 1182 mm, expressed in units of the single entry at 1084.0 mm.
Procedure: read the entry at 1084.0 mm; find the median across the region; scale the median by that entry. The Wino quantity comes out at 1.04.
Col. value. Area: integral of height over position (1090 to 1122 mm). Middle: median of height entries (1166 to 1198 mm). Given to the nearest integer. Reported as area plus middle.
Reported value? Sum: 1257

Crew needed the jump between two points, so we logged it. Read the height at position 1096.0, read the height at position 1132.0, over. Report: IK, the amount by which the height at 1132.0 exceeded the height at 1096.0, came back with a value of 1.1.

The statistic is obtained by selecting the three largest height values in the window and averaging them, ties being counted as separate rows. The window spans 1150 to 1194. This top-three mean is 40.6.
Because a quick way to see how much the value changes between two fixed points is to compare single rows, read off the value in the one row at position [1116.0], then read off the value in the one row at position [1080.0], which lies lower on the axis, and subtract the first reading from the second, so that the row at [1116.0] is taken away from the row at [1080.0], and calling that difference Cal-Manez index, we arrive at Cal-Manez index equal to -1.9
